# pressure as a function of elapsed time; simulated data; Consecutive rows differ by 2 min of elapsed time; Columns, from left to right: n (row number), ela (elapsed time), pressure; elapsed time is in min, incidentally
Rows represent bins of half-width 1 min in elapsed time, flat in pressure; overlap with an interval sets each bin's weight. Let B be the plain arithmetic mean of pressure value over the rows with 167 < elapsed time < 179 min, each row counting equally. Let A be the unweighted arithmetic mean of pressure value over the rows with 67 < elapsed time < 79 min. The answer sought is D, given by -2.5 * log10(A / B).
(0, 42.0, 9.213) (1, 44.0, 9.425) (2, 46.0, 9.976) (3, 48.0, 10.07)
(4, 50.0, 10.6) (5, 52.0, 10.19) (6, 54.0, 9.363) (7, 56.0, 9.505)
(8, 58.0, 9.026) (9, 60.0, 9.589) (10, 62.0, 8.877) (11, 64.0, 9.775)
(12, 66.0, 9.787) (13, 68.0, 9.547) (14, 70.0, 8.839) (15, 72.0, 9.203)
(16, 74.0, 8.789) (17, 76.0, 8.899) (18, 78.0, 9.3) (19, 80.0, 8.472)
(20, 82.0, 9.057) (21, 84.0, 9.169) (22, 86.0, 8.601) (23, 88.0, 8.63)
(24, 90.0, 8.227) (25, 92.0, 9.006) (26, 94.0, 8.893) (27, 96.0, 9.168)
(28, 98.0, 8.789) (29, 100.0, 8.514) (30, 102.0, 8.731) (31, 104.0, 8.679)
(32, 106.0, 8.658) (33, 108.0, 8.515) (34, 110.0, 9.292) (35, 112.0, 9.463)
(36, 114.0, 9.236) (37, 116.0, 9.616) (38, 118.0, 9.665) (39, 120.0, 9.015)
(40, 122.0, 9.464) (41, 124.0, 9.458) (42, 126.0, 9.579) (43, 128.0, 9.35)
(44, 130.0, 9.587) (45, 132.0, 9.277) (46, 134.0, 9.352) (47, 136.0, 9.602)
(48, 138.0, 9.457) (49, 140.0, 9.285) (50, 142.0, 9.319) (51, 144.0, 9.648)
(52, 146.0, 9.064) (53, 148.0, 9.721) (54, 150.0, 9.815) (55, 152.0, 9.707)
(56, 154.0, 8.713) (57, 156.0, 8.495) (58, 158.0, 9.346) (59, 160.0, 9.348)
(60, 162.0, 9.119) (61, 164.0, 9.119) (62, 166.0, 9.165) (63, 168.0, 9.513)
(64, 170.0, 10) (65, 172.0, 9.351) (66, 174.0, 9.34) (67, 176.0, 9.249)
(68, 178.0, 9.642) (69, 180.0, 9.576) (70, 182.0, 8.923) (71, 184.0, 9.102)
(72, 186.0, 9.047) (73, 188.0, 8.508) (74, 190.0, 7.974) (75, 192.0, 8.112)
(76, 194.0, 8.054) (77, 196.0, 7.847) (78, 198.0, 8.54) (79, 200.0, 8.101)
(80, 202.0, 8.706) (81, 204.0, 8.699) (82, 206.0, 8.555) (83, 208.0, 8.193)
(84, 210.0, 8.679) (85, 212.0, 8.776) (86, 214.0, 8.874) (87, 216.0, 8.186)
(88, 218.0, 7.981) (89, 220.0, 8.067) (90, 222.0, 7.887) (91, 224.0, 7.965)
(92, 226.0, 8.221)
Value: 0.05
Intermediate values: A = 9.10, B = 9.5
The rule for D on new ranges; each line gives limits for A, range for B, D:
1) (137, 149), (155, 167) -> -0.04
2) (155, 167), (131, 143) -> 0.03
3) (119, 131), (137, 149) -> 0.00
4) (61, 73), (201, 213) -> -0.09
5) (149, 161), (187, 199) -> -0.13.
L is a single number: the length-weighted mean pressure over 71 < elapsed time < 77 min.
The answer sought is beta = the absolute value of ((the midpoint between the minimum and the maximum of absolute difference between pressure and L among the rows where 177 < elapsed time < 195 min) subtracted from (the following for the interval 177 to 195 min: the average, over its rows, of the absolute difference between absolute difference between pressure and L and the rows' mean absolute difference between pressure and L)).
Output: 0.20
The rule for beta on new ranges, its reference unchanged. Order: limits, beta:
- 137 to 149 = 0.24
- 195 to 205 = 0.36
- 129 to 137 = 0.34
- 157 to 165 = 0.16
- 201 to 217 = 0.23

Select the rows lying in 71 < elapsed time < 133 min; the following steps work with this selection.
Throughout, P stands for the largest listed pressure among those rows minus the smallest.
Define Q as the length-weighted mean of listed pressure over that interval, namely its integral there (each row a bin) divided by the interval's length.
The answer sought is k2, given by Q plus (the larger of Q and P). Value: 18.1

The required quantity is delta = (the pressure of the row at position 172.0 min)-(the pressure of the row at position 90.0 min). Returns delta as 1.1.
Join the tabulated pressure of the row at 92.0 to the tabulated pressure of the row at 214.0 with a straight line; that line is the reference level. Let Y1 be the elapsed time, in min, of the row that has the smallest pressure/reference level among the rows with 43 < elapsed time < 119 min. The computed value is 90.0 min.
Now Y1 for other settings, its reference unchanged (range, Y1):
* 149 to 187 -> 156.0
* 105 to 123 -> 108.0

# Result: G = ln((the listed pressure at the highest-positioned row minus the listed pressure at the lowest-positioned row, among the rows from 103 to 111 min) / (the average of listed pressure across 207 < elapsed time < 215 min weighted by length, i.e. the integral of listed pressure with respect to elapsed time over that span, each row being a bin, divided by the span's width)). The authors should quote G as -2.6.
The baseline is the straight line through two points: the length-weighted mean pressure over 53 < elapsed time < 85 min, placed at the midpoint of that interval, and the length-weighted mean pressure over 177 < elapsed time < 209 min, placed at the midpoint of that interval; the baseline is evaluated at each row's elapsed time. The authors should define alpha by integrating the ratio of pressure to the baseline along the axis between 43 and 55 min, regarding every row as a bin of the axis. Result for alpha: 12.8 min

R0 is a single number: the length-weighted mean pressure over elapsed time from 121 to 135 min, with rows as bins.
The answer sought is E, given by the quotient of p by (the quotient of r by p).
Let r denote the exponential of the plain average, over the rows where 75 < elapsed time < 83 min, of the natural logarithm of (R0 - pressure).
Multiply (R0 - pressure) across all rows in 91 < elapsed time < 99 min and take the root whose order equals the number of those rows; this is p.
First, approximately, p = 0.5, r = 0.41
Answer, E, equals 0.50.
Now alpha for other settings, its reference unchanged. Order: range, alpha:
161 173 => 12.9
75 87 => 11.7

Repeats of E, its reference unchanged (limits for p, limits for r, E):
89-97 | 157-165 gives 1.63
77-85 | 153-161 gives 0.43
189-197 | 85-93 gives 2.68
